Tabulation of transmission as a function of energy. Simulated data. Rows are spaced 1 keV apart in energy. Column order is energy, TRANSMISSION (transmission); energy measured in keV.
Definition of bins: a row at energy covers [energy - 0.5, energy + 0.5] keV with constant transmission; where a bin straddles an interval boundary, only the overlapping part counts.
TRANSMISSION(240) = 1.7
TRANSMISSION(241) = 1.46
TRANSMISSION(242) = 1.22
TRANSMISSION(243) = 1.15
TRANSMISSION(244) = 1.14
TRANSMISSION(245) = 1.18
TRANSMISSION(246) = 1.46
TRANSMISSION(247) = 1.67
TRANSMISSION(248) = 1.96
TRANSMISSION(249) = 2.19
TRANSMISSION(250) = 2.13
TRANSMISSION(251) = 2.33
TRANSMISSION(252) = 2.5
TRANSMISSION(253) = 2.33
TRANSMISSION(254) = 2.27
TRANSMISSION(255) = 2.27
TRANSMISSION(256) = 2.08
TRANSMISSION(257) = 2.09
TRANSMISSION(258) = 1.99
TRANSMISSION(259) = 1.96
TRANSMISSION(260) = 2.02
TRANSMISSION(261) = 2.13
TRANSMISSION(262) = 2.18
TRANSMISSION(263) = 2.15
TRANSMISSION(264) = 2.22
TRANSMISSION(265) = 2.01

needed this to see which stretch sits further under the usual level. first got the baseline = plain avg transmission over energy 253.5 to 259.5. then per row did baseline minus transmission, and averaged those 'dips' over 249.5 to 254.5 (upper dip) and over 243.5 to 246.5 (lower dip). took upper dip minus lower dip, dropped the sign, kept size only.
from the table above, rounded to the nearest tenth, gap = 1.1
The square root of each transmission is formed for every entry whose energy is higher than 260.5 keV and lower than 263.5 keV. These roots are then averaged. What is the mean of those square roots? 1.47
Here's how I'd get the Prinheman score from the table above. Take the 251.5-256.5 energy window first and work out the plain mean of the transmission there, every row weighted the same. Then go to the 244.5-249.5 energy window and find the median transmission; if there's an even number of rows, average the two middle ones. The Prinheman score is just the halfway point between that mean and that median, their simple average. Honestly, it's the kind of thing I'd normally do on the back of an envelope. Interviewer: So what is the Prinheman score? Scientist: 1.98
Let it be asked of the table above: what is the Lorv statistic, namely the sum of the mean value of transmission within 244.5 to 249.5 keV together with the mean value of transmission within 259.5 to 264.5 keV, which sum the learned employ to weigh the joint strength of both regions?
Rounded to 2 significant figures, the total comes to 3.8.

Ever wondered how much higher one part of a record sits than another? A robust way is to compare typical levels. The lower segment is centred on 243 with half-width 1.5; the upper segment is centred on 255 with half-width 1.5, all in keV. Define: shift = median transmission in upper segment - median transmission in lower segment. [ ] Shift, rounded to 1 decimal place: 1.1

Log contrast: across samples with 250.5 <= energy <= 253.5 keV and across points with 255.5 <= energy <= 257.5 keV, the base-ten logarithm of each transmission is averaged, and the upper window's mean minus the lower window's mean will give -0.06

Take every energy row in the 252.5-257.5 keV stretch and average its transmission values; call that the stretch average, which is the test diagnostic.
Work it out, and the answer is 2.2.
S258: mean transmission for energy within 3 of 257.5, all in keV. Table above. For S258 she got 2.07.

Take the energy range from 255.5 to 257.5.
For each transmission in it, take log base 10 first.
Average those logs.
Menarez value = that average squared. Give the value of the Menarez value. 0.102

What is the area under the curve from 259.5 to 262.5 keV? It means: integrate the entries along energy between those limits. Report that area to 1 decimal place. 6.3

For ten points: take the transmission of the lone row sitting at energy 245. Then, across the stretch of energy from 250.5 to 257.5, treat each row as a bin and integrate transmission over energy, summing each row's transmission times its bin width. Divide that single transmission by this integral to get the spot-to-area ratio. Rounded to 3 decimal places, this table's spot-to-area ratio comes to 0.074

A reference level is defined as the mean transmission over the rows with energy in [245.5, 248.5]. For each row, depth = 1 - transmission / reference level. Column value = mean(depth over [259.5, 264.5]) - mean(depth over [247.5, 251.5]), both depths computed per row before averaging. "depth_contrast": 0.0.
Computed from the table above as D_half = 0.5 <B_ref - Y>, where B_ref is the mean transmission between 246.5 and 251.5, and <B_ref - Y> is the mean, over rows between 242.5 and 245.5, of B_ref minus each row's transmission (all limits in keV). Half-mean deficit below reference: 0.45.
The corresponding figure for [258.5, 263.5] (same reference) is -0.02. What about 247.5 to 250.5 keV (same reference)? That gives -0.02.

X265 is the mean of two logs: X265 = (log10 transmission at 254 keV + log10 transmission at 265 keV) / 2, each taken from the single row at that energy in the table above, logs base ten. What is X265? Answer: 0.33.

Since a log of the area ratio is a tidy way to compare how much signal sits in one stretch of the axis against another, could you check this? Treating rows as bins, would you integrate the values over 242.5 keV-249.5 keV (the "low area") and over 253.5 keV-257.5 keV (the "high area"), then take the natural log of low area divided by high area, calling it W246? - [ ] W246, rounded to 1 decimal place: 0.2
